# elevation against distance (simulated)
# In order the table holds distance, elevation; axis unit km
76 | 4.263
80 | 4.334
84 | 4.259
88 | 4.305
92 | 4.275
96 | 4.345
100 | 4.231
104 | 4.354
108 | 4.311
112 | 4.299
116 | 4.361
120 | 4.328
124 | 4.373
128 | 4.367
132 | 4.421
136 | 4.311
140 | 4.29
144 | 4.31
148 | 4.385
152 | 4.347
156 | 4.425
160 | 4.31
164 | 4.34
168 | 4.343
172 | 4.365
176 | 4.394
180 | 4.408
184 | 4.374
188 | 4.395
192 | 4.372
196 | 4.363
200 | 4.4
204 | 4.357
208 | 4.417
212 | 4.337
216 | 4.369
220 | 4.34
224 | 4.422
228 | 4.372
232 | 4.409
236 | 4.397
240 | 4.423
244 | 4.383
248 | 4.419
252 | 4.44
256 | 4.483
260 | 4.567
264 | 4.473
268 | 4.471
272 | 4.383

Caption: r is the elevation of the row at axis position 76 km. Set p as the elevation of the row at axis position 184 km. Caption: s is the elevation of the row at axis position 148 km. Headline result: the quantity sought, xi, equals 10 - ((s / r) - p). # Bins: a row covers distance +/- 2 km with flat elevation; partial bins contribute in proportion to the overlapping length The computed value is 13.3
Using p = 4.374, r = 4.263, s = 4.385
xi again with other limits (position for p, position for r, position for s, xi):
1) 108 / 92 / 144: 13.3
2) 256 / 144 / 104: 13.5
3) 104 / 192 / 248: 13.3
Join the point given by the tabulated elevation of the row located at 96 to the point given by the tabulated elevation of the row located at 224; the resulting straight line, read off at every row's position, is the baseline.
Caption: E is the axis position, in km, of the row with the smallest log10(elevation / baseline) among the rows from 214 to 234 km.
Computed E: 220 km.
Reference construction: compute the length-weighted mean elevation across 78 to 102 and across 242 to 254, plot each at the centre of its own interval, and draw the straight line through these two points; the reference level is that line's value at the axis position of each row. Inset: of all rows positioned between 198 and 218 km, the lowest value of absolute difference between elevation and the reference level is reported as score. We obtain 0.0202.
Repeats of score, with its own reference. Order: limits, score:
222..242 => 0.0074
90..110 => 0.0055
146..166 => 0.0074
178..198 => 0.0014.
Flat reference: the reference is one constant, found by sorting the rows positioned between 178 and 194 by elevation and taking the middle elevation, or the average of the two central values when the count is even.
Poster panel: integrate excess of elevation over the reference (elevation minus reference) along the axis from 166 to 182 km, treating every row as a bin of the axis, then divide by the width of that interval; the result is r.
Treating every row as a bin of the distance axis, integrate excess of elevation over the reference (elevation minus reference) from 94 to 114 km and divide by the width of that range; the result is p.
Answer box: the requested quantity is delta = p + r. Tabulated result -0.08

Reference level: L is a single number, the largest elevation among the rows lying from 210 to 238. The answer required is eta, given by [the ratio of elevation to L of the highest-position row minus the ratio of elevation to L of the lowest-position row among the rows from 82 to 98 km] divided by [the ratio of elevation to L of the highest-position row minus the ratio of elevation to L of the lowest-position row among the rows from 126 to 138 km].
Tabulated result -1.5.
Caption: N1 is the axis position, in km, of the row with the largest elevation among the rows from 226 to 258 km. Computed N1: 256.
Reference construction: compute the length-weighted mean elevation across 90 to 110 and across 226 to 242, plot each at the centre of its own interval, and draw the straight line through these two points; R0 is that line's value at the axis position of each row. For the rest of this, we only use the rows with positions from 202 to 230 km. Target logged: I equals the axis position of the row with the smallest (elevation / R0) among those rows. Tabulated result 220 km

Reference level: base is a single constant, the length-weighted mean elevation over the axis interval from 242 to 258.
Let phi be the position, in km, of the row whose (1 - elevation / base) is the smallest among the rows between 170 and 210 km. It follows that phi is 208 km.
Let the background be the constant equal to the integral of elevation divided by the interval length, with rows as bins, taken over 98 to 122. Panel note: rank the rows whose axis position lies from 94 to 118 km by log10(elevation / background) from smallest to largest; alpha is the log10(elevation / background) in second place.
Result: -0.0015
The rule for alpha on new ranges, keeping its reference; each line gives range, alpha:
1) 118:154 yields -0.0004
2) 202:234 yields 0.0026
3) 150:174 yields 0.0026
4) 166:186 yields 0.0051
